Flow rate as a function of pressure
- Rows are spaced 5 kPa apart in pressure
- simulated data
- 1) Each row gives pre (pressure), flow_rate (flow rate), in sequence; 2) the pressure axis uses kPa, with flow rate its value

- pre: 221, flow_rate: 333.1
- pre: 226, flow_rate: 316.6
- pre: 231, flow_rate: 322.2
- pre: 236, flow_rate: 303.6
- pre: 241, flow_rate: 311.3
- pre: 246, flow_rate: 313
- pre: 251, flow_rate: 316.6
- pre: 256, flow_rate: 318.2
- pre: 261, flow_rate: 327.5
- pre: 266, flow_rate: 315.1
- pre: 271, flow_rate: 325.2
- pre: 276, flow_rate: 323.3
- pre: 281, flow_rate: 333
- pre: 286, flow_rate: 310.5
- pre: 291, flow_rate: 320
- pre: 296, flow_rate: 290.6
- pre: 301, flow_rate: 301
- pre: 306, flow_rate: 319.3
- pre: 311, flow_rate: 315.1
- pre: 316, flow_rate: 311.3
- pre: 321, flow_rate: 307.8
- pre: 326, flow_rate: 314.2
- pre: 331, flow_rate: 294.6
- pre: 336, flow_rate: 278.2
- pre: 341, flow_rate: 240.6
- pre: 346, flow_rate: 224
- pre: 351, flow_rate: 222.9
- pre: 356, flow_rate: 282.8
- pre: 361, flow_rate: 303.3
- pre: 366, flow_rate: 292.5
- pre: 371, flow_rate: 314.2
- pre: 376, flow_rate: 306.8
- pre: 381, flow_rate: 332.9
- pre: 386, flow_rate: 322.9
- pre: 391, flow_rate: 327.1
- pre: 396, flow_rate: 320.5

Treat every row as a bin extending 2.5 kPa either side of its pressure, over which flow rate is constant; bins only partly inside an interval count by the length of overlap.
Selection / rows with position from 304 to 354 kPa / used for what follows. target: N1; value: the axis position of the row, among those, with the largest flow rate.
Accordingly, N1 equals 306 kPa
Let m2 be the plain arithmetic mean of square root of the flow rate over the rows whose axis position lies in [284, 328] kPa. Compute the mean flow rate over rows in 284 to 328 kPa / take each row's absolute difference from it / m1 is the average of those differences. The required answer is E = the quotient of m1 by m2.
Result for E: 0.4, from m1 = 7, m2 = 17.6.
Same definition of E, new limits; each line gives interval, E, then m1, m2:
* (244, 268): 0.2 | 4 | 17.8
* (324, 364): 1.9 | 31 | 16.4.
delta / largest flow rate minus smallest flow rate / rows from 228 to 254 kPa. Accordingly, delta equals 19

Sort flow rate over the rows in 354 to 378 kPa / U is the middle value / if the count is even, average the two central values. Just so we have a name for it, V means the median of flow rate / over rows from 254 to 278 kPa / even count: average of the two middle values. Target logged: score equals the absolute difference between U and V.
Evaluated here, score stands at 20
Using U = 303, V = 323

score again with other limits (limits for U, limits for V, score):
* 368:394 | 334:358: 82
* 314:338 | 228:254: 5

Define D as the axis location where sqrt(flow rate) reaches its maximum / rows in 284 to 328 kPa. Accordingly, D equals 291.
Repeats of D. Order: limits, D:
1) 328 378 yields 371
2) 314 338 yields 326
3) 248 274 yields 261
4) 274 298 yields 281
